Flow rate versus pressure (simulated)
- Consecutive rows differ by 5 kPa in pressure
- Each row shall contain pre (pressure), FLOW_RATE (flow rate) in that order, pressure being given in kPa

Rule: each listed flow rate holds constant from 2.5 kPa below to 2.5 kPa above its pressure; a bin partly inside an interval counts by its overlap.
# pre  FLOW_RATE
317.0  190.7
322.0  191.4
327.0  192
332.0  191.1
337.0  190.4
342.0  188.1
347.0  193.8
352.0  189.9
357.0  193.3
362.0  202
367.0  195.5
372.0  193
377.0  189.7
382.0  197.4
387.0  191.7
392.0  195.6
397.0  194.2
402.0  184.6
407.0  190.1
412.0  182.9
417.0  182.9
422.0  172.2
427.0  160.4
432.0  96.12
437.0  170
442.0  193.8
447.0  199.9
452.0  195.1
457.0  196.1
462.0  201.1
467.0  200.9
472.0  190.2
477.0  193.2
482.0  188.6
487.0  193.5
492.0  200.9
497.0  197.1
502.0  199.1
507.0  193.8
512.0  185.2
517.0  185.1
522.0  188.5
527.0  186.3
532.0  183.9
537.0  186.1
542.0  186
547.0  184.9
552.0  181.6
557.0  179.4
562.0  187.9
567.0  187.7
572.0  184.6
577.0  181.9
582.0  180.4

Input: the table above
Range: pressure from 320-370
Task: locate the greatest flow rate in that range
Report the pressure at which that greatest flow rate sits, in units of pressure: 362.0 kPa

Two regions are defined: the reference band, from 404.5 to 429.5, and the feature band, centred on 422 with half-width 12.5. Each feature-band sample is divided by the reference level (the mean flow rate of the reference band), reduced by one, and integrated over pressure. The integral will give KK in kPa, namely -2.6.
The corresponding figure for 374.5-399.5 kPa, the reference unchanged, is 2.3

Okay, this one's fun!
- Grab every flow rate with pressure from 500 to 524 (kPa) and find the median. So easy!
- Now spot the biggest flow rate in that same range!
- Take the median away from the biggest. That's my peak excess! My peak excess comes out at 11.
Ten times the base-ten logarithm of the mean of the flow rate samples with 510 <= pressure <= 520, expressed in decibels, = 22.7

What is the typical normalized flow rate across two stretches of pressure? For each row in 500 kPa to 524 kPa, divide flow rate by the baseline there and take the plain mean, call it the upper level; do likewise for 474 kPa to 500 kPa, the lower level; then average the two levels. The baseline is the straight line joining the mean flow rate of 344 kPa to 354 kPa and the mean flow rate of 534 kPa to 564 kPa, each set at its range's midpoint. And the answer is 1.034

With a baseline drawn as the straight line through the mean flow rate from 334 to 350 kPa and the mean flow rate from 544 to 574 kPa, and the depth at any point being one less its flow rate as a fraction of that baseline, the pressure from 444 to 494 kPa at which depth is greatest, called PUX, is 482.0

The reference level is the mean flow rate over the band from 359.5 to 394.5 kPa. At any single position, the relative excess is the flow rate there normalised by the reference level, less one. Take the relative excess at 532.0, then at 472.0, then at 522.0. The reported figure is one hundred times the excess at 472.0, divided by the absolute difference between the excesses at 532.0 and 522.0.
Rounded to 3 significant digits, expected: -104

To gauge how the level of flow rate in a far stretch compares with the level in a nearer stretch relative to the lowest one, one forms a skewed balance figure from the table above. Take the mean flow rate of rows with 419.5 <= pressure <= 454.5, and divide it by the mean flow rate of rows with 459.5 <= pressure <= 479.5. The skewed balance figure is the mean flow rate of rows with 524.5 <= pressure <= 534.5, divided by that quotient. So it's 214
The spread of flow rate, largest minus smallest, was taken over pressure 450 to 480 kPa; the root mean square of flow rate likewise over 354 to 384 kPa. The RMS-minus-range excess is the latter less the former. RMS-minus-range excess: 184.3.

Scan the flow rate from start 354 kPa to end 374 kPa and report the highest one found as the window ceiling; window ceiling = 202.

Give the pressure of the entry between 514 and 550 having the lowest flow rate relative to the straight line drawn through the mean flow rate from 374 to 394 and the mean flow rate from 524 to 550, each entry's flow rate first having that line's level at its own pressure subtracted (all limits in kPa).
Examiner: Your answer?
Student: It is 532.0 kPa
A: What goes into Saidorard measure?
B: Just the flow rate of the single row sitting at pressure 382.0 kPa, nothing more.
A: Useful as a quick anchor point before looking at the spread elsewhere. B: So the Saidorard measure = 197.4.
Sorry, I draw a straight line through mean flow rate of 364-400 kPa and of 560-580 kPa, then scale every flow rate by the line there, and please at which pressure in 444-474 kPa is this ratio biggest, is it 467.0 kPa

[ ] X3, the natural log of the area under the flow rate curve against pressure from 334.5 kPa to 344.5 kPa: 7.5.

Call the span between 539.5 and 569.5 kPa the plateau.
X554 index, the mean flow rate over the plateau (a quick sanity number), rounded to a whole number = 185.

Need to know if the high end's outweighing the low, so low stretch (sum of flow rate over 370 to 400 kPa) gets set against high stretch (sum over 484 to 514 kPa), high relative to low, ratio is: 1.01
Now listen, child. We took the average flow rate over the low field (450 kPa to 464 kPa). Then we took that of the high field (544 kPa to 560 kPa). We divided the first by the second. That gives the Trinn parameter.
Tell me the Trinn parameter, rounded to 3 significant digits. 1.08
